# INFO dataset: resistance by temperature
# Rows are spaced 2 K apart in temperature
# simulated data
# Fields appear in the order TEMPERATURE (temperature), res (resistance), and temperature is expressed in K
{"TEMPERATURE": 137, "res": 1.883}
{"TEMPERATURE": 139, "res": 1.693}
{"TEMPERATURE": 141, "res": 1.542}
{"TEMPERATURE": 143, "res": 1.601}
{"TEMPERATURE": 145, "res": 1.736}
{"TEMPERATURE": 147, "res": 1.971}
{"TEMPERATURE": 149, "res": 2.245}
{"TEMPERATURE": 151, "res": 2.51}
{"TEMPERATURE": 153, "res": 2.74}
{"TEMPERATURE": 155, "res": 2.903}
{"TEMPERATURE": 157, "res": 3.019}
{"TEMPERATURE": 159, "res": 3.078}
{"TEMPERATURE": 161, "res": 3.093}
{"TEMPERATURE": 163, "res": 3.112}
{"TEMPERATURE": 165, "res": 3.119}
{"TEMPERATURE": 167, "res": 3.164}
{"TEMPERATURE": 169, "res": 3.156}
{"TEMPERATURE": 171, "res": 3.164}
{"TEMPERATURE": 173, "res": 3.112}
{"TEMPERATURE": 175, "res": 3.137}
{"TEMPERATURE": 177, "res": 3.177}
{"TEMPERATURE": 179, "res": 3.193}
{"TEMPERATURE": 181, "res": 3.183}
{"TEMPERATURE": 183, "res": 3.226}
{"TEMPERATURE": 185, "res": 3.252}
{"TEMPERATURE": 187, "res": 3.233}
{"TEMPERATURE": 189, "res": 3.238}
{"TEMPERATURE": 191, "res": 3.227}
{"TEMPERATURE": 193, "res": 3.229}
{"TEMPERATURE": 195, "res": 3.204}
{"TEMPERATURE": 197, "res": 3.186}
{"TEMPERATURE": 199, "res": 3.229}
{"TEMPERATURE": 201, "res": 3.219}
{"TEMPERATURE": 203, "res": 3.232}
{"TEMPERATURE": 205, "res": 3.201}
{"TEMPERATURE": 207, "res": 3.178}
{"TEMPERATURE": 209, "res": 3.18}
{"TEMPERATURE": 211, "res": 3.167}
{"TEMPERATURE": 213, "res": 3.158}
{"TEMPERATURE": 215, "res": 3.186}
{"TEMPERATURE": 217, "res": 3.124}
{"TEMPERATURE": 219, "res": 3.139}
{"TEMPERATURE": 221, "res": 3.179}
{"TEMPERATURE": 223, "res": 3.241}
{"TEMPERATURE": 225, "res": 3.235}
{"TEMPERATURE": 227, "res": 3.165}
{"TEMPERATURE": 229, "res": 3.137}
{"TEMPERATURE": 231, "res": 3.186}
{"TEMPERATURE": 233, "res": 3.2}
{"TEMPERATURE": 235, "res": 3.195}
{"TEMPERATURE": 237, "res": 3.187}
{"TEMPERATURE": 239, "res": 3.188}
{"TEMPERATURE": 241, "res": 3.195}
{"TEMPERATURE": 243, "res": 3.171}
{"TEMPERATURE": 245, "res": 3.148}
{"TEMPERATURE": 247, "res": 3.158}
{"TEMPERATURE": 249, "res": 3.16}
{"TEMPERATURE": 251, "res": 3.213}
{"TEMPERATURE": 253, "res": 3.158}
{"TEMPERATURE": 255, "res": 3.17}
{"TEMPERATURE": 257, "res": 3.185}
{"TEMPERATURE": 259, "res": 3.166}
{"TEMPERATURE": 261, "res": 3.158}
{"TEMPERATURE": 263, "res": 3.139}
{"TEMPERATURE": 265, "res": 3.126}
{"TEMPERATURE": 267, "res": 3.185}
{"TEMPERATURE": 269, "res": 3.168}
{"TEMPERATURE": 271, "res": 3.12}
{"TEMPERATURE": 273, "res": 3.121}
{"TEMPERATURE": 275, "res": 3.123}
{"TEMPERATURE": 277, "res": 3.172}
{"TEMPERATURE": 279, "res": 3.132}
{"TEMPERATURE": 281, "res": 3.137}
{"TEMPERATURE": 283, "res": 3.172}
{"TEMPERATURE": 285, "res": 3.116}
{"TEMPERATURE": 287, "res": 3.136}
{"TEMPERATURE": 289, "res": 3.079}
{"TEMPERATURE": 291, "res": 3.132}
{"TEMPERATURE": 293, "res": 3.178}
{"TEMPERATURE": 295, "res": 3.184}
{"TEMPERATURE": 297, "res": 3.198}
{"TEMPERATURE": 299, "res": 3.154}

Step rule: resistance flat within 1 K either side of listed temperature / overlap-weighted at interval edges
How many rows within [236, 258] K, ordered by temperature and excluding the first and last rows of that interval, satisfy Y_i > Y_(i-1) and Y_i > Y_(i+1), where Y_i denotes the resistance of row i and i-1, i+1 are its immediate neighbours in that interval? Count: 2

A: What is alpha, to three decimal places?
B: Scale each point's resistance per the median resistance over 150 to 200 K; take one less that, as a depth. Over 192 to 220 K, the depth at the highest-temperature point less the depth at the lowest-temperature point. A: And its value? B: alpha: 0.028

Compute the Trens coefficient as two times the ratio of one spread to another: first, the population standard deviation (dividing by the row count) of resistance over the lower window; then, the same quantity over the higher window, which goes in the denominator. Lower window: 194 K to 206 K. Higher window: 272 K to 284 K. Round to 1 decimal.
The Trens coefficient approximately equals 1.5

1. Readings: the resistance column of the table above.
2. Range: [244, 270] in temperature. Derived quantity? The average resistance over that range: 3.16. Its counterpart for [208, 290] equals 3.16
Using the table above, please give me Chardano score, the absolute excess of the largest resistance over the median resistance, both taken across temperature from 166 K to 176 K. 0.01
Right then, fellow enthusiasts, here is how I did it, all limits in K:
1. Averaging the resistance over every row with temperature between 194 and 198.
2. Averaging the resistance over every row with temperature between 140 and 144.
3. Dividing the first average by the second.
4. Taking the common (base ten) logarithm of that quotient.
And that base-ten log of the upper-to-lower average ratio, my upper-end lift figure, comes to 0.308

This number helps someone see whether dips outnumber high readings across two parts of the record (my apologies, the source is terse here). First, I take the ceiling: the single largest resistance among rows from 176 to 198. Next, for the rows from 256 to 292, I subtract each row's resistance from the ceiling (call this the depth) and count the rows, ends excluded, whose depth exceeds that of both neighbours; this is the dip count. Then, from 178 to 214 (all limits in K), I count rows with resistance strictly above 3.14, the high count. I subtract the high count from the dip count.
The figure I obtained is -13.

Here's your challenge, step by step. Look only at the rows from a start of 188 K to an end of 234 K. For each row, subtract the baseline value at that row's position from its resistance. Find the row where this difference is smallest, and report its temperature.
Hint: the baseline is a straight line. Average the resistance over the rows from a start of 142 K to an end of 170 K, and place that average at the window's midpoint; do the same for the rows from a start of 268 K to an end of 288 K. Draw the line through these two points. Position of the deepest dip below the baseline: 229 K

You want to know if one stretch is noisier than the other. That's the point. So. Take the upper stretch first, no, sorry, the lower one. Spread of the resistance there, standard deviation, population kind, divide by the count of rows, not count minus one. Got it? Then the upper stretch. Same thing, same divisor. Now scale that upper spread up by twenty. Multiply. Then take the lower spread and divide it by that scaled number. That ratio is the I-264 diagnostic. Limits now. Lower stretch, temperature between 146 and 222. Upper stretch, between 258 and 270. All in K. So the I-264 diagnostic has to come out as 0.69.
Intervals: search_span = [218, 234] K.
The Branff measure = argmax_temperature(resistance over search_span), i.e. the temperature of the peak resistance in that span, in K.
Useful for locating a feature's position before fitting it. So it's 223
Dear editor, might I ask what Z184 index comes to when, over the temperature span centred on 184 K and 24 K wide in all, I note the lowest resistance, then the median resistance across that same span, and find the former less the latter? -0.10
